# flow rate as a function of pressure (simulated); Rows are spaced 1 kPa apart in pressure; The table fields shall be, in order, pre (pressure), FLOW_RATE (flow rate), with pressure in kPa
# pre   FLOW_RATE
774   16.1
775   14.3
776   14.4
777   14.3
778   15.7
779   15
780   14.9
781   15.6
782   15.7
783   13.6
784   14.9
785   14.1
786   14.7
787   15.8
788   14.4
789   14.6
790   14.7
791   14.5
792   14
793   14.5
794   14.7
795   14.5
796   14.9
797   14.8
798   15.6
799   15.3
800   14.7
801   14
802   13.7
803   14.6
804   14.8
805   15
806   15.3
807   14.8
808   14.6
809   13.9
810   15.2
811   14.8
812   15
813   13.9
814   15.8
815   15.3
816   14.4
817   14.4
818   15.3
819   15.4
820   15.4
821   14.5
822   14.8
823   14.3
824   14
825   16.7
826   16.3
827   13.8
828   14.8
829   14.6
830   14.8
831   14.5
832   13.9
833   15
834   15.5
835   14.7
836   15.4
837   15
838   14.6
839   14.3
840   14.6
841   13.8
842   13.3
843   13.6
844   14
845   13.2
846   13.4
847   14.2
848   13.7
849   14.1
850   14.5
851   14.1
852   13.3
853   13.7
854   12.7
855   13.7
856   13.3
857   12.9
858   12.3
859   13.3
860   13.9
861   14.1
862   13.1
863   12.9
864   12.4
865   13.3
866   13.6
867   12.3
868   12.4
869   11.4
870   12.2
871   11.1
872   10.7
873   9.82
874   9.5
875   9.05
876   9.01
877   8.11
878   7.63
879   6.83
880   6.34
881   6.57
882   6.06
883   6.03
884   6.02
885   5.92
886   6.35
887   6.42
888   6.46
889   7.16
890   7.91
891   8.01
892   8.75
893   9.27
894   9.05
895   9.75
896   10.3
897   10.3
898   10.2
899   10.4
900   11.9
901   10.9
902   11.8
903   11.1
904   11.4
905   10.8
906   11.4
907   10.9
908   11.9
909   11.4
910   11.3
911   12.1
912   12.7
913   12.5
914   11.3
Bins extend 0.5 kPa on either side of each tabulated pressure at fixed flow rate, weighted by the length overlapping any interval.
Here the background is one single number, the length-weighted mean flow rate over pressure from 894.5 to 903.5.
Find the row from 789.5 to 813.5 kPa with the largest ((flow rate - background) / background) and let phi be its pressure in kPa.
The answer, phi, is 798 kPa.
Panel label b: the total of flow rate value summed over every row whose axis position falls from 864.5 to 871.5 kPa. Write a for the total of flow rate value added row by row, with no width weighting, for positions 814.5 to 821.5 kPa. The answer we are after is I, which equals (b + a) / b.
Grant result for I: 2.21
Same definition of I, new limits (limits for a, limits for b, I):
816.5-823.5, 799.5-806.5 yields 2.02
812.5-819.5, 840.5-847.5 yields 2.09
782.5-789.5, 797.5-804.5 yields 1.99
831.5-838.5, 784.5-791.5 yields 2.01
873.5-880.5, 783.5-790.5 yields 1.55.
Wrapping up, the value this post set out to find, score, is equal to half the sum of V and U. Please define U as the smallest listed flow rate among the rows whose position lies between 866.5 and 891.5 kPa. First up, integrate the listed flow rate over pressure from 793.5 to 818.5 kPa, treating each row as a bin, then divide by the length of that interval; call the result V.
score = 10.3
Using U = 5.92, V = 14.8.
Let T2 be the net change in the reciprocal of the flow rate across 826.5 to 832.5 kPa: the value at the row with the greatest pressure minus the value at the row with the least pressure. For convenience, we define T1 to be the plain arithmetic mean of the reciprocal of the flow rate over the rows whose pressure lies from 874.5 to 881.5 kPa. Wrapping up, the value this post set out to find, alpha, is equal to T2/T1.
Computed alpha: 0.00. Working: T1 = 0.133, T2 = -0.0005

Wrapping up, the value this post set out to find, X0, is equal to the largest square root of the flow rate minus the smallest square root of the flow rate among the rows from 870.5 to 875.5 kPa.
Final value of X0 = 0.32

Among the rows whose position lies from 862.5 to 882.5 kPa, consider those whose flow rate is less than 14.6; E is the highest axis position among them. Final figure 882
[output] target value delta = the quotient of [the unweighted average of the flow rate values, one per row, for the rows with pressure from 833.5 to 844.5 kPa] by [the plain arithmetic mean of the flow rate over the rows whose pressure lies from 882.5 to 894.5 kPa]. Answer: 1.98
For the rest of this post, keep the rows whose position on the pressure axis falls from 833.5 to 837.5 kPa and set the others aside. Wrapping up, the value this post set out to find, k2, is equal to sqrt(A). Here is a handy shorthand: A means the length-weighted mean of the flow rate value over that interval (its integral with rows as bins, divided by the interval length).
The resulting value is 3.89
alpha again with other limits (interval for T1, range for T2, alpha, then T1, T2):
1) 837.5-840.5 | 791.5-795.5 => -0.04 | 0.069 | -0.0025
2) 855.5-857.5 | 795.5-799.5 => -0.02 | 0.076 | -0.0018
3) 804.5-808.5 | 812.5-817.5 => -0.04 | 0.067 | -0.0025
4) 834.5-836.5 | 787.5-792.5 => 0.03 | 0.066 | 0.0020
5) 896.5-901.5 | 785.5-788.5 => 0.02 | 0.093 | 0.0014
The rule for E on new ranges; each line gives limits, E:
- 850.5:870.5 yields 870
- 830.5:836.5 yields 832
